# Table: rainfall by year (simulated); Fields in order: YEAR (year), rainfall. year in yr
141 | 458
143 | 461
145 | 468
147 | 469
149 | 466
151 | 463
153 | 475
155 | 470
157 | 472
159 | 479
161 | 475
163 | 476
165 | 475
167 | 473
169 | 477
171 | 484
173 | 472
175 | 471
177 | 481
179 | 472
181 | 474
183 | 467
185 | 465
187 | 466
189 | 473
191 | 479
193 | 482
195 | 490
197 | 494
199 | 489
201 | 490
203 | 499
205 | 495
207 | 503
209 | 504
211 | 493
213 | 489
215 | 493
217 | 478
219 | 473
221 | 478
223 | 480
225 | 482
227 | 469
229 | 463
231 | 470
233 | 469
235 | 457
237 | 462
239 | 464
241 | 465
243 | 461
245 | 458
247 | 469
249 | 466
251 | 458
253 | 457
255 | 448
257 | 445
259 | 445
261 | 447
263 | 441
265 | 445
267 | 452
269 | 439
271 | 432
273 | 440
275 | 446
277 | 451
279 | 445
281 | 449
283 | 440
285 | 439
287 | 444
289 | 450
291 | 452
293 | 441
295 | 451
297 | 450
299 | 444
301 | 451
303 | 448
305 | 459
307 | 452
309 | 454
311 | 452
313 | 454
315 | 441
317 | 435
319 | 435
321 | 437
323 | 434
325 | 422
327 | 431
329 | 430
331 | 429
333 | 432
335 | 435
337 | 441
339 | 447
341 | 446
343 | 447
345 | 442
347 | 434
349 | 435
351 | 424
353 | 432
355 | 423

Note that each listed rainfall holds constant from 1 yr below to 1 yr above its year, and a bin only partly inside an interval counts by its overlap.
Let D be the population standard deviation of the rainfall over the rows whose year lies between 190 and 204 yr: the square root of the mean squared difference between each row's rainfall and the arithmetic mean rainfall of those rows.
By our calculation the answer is 6.3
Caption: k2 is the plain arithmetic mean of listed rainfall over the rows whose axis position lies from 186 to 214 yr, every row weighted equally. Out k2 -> 489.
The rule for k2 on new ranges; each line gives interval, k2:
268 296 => 444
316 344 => 436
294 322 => 447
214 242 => 472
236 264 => 456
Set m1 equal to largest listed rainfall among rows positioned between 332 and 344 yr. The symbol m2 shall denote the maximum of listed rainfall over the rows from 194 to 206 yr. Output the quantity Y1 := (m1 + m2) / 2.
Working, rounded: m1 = 447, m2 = 499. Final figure 473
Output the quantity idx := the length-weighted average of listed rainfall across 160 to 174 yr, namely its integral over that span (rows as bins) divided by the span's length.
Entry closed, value 476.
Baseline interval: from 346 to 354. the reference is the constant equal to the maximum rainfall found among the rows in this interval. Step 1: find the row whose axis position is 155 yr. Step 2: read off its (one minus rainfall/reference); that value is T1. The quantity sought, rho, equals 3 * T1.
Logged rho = -0.24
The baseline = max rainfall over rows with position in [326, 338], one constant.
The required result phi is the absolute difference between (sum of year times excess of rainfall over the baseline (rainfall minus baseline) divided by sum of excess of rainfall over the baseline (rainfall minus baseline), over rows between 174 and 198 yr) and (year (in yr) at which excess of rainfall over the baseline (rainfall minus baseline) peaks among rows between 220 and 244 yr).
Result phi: 37.9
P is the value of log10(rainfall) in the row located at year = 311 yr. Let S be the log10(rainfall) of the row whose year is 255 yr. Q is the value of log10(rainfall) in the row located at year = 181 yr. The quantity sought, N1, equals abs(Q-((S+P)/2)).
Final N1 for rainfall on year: 0.023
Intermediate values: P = 2.66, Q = 2.68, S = 2.65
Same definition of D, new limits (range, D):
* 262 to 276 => 5.8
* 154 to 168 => 2.7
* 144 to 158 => 3.6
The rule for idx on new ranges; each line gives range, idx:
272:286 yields 444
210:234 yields 478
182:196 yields 475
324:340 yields 433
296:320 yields 448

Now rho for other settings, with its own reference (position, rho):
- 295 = -0.11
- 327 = 0.03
